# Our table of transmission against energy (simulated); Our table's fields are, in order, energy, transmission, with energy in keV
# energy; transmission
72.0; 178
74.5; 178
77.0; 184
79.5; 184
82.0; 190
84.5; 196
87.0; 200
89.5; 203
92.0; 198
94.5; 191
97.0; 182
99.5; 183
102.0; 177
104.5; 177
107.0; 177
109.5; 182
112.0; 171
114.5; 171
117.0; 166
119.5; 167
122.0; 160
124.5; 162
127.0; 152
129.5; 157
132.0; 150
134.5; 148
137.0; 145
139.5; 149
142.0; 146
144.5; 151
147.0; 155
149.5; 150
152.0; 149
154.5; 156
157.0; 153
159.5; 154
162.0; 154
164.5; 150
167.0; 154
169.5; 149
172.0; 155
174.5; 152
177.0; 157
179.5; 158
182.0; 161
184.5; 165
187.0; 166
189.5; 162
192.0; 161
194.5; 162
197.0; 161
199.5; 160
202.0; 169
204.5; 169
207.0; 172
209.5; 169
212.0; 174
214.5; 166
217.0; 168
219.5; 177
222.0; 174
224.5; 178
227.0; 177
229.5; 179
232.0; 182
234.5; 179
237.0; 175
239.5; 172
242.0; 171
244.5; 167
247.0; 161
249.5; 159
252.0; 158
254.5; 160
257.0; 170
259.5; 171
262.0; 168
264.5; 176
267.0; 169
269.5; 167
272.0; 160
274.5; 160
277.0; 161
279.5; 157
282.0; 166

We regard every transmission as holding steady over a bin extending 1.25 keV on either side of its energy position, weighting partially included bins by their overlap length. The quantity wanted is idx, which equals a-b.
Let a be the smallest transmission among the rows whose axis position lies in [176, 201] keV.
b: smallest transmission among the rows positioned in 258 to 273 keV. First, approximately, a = 157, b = 160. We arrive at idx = -3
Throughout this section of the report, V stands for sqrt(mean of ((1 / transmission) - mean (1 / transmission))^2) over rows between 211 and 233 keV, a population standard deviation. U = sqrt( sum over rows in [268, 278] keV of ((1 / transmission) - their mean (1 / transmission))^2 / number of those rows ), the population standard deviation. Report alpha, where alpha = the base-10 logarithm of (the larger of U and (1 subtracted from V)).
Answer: -3.96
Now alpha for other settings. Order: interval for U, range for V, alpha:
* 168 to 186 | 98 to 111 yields -3.69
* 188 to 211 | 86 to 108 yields -3.80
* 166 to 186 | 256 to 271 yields -3.72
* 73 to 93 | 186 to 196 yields -3.64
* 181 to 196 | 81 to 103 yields -4.14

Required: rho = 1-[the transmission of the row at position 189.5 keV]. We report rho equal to -161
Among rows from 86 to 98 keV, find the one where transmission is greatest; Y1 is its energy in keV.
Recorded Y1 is 89.5 keV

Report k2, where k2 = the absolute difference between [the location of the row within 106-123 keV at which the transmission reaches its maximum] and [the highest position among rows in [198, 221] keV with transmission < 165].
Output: 90.0 keV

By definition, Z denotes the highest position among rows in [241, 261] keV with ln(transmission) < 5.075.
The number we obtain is 252.0 keV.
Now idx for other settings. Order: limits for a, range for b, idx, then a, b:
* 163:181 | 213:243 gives -17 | 149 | 166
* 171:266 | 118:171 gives 7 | 152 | 145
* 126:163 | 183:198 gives -16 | 145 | 161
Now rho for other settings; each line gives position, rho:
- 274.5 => -159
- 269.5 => -166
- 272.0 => -159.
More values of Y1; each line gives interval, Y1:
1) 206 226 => 224.5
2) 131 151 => 147.0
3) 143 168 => 154.5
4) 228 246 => 232.0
